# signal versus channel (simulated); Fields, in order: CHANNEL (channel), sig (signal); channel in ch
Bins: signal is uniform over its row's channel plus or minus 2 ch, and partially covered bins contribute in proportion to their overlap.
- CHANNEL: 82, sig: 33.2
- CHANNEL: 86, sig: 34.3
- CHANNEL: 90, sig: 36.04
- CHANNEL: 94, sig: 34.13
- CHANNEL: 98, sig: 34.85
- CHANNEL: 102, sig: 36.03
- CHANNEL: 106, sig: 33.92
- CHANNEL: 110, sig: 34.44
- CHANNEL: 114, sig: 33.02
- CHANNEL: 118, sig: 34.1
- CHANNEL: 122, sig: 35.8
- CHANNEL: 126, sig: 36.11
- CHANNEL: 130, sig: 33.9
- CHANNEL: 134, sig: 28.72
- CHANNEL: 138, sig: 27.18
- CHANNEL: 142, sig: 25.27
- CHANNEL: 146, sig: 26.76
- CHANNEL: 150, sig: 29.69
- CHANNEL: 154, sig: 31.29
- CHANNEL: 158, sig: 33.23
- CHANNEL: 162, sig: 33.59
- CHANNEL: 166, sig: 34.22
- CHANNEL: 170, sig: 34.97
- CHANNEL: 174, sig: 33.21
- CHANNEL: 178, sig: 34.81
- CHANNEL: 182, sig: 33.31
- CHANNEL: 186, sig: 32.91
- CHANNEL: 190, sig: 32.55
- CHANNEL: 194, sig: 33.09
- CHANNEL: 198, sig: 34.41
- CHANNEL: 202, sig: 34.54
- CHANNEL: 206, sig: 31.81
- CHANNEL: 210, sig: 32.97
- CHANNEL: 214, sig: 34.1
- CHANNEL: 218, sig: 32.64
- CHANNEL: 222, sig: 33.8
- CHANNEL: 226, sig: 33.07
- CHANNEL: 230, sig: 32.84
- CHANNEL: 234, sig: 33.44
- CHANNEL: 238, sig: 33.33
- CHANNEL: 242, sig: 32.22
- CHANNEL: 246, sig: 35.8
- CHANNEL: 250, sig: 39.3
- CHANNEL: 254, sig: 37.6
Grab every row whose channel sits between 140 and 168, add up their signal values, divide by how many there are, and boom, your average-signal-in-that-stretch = 30.6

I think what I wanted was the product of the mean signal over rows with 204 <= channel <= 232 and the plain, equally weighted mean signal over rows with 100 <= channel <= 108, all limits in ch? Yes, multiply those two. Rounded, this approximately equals 1155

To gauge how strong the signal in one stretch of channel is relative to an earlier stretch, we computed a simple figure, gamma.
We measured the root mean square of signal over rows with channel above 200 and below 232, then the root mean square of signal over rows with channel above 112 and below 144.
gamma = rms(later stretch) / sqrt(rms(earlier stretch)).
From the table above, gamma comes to 5.87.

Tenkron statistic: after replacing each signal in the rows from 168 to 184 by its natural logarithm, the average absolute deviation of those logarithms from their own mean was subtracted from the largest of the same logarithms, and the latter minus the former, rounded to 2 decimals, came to 3.53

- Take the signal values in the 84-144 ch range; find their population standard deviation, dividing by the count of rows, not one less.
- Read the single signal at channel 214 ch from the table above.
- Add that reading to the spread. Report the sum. 37.4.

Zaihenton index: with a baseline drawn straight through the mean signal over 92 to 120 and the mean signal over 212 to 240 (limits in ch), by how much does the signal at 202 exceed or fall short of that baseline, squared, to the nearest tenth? 1.0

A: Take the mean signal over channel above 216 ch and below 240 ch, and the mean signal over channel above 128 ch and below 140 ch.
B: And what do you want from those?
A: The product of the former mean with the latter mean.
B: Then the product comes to 993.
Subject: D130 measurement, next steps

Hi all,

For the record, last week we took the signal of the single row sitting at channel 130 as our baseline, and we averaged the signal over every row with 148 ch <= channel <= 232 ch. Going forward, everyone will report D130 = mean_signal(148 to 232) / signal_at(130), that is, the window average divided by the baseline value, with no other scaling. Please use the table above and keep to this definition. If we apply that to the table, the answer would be 0.98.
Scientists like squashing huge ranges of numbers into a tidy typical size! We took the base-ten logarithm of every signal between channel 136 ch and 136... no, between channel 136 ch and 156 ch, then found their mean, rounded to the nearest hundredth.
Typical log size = 1.45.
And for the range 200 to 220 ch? 1.52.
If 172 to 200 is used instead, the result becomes 1.52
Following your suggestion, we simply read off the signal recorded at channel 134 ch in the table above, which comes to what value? 28.72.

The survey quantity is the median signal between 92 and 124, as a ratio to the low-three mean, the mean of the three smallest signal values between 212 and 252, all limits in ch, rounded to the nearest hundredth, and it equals 1.05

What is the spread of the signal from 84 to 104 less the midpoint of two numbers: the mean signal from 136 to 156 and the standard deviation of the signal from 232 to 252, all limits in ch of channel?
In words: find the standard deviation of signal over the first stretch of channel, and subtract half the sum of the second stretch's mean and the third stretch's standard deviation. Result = -14.5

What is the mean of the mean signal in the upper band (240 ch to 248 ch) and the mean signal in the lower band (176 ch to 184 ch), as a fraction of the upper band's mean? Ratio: 1.00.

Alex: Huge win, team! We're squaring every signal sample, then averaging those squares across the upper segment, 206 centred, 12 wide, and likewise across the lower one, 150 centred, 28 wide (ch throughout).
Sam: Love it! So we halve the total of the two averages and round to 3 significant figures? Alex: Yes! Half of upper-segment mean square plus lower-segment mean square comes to 991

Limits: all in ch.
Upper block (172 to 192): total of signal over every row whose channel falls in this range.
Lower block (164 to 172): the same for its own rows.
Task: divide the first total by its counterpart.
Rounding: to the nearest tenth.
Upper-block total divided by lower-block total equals 2.4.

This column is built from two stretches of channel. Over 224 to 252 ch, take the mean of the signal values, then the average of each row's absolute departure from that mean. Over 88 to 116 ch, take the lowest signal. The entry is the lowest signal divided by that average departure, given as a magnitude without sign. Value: 18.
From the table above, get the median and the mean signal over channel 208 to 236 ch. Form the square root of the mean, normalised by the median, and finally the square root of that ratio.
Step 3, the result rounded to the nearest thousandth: 0.418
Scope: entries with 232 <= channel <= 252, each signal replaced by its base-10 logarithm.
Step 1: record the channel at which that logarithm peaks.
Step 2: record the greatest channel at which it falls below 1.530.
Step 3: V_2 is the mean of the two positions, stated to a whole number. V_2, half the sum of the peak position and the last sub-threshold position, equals 246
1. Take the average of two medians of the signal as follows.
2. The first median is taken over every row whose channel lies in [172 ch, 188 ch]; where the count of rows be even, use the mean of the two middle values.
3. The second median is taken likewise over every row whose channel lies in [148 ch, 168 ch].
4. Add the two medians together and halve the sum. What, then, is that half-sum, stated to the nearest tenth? 33.2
